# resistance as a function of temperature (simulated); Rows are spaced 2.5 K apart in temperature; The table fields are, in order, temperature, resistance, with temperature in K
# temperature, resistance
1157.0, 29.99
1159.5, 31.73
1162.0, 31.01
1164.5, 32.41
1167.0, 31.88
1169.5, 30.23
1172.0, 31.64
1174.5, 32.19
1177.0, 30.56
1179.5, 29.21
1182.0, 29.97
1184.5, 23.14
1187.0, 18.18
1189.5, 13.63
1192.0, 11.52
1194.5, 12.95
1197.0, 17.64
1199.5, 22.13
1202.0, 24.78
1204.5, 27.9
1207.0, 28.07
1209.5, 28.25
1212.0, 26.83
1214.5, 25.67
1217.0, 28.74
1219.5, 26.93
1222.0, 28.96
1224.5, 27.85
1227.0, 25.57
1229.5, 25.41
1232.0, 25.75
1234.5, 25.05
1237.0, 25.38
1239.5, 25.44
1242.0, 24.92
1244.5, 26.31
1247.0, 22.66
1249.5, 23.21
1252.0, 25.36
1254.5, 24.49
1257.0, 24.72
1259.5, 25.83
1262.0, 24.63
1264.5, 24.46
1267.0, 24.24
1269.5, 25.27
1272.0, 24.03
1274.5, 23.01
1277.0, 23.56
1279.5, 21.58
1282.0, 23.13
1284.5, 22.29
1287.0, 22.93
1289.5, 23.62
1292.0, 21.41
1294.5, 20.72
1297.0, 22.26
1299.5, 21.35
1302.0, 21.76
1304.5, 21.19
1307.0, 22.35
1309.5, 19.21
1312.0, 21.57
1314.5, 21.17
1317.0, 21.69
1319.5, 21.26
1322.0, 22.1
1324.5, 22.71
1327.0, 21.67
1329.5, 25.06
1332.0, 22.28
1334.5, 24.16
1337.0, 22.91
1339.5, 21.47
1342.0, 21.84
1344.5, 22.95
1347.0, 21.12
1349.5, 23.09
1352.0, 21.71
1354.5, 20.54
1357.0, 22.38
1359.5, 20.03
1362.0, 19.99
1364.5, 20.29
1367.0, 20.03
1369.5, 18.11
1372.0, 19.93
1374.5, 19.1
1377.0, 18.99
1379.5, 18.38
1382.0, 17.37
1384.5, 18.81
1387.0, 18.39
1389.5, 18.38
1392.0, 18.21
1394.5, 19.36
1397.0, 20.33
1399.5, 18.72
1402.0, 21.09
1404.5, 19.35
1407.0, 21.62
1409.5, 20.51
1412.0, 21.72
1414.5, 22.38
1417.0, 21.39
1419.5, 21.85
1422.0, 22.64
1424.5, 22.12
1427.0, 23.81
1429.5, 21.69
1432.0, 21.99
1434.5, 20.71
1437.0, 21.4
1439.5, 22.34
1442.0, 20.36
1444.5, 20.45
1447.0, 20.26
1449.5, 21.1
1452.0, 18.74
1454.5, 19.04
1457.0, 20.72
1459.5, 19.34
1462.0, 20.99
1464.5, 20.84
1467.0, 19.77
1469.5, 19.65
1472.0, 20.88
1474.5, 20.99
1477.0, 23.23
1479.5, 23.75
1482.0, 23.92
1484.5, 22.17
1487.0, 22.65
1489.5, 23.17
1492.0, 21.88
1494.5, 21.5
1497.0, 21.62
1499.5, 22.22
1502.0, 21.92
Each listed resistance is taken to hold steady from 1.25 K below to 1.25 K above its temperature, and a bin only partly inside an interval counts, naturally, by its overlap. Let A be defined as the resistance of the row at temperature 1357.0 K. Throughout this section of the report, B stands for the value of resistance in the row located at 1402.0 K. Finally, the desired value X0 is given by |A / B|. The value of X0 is 1.06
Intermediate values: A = 22.38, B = 21.09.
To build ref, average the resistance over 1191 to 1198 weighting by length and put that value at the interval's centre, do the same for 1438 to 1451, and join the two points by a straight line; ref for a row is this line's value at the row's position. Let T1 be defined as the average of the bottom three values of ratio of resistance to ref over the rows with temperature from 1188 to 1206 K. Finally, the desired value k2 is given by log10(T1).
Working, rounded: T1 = 0.91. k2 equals -0.040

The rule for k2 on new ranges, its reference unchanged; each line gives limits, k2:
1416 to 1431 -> 0.029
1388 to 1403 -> -0.024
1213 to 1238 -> 0.225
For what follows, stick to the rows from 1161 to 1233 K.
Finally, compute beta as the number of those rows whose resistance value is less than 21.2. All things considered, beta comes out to 5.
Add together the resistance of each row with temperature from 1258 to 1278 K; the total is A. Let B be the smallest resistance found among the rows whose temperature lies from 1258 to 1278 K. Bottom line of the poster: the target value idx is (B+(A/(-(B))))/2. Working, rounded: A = 195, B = 23.01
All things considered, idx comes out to 7.3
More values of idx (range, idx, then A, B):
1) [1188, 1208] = -1.1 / 159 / 11.52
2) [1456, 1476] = 5.5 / 163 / 19.34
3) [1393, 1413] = 5.0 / 163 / 18.72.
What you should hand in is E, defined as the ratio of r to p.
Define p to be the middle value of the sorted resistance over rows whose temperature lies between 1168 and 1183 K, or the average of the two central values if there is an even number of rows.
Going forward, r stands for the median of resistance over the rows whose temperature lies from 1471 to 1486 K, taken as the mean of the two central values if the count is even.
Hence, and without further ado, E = 0.75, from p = 30.4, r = 23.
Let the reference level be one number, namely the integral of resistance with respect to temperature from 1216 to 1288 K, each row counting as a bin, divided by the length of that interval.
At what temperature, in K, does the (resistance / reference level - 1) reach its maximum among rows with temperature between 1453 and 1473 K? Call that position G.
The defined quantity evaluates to 1462.0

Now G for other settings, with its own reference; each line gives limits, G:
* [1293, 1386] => 1329.5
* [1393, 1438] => 1427.0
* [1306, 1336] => 1329.5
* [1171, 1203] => 1174.5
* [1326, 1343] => 1329.5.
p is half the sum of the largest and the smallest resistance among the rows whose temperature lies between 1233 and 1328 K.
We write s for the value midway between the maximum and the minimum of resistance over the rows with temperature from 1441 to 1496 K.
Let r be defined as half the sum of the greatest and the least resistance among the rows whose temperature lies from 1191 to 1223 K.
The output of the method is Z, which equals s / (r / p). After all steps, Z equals 24.0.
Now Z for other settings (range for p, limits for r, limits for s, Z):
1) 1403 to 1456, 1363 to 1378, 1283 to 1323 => 23.7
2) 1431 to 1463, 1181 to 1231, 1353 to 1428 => 20.4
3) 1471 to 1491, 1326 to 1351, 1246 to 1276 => 23.5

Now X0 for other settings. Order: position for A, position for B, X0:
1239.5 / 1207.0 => 0.91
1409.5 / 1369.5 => 1.13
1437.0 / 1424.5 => 0.97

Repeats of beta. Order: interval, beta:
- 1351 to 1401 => 18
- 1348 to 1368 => 5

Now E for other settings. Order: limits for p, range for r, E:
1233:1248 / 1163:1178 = 1.26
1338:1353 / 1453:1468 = 0.93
